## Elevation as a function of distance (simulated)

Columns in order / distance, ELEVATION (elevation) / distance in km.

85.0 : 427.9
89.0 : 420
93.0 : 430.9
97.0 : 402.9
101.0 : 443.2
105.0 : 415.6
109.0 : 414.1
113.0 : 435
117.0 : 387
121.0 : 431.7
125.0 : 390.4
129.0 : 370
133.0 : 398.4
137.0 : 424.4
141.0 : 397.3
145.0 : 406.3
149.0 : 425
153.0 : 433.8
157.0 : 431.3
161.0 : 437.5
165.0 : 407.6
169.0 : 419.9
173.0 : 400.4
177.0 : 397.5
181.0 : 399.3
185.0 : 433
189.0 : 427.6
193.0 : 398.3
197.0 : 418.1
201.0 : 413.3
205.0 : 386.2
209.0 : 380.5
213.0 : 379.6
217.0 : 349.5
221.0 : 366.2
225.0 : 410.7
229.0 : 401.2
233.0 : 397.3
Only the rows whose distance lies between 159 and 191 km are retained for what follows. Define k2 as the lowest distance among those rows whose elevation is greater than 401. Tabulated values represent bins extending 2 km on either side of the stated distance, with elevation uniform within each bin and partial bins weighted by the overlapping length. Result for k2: 161.0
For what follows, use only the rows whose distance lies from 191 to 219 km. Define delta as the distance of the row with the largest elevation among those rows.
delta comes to 197.0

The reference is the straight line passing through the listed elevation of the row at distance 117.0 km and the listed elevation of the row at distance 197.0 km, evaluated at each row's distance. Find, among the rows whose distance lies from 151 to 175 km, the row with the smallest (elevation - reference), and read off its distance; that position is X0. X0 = 173.0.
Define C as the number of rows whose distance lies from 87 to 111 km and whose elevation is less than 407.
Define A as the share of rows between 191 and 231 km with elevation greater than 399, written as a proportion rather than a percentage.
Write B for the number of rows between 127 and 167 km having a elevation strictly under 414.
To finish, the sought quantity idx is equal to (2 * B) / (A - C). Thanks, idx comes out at -16.7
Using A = 0.40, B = 5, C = 1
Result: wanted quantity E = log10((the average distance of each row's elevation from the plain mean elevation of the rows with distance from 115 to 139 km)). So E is 1.27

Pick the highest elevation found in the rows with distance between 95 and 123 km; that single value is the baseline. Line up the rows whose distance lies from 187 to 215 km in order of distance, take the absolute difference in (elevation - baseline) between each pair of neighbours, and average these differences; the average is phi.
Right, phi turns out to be 15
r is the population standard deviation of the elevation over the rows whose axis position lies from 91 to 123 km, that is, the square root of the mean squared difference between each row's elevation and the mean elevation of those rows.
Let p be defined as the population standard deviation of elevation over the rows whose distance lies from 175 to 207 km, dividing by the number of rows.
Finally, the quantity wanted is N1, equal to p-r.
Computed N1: -2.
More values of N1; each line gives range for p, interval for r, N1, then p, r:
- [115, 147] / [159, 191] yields 4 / 19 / 15.1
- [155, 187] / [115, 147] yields -3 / 16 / 18.7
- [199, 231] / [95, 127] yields 1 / 21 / 19.4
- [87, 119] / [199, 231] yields -4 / 17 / 20.6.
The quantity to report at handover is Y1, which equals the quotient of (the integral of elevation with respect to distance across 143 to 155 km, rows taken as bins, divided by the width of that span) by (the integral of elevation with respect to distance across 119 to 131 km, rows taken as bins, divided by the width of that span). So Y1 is 1.06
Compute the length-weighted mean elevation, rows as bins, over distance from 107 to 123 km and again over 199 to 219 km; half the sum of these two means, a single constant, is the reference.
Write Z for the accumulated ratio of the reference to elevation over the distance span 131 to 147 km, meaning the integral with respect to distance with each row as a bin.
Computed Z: 16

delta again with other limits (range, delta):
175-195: 185.0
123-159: 153.0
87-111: 101.0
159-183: 161.0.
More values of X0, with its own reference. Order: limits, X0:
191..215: 213.0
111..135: 129.0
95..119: 117.0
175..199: 193.0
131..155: 141.0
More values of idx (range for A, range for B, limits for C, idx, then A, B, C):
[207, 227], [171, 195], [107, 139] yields -2.1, 0.20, 4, 4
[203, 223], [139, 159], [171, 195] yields -1.0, 0.00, 2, 4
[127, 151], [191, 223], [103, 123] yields -28.0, 0.50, 7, 1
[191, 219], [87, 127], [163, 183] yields -2.2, 0.29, 3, 3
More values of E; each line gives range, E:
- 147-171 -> 0.92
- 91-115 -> 1.11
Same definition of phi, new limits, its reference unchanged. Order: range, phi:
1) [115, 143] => 31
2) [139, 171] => 12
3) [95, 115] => 23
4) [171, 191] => 11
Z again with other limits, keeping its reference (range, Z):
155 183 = 27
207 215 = 8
